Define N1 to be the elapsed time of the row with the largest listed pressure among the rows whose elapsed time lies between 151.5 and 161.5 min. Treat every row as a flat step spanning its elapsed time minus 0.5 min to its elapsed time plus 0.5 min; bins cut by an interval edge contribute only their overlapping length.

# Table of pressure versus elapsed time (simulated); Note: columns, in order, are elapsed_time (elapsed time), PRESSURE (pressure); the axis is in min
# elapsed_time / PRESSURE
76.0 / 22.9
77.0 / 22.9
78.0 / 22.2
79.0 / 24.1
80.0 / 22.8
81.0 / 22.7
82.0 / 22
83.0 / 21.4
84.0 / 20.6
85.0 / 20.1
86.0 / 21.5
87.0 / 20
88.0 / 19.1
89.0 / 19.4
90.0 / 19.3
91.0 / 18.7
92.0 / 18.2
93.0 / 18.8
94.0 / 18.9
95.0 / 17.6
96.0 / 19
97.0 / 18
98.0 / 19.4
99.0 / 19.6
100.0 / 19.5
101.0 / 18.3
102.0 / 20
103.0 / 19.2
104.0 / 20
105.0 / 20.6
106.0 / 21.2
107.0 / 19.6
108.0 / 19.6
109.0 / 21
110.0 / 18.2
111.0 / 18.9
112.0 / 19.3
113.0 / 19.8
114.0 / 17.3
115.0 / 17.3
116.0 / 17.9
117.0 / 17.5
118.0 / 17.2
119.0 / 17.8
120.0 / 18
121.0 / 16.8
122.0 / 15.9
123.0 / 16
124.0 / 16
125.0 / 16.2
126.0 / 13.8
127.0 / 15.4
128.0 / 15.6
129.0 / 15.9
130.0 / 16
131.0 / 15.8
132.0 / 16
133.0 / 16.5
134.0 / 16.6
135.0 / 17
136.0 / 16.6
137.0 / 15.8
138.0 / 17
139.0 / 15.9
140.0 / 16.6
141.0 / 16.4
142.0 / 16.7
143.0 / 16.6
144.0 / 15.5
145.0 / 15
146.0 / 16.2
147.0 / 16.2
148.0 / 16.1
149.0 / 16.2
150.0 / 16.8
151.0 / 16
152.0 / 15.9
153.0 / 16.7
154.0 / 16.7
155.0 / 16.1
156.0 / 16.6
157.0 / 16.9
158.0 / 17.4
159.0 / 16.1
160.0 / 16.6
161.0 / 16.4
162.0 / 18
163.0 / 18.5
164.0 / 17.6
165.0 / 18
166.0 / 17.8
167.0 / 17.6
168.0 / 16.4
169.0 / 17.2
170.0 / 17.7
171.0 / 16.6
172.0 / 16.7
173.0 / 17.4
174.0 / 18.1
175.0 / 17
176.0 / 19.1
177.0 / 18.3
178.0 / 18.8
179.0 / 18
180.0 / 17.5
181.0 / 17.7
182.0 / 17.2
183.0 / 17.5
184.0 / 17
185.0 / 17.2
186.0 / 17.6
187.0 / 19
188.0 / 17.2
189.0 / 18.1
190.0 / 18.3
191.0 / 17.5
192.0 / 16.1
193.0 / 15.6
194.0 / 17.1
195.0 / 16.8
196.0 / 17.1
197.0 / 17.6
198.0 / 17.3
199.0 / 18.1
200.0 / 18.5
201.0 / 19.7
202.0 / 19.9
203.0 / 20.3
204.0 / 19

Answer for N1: 158.0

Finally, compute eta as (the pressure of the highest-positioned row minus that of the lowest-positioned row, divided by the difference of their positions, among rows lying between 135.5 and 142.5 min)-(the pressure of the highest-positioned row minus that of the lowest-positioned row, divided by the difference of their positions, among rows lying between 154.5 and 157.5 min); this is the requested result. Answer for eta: -0.4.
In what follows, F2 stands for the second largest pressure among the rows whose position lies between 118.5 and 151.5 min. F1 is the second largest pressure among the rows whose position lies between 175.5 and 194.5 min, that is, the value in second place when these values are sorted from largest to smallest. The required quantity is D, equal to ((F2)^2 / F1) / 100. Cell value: 0.17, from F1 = 19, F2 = 17.8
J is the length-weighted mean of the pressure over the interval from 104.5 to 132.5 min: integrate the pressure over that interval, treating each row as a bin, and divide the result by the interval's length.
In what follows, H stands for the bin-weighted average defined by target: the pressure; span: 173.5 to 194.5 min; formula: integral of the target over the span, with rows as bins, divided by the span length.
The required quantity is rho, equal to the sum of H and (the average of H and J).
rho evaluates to 35.2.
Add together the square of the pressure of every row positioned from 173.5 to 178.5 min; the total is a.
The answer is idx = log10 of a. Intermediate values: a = 1670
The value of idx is 3.22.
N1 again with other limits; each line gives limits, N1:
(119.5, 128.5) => 120.0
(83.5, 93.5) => 86.0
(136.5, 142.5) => 138.0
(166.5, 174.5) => 174.0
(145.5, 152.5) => 150.0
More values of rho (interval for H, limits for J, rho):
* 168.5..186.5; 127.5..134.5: 34.4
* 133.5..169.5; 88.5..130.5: 34.1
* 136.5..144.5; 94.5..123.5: 33.8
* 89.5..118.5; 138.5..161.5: 36.6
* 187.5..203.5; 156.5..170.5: 35.4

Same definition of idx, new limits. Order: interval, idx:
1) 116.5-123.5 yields 3.31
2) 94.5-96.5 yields 2.83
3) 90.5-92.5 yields 2.83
